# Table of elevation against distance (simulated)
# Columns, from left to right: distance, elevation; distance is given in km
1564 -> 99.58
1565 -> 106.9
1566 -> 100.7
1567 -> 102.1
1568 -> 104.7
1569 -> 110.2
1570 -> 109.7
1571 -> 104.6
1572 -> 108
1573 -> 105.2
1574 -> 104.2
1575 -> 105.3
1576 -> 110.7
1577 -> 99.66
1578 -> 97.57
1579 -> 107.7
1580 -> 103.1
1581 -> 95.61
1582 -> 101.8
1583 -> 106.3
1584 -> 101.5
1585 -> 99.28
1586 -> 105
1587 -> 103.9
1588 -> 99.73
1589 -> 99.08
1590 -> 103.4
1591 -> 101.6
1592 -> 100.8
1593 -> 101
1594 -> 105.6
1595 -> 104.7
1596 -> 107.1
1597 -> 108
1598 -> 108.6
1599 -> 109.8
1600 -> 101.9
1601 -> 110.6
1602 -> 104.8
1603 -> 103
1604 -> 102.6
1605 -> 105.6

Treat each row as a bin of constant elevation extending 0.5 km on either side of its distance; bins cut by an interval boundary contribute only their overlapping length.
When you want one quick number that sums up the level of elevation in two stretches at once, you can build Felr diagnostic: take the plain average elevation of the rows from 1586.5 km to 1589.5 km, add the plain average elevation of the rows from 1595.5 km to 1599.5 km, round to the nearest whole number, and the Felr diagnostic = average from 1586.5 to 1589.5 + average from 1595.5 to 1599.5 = 209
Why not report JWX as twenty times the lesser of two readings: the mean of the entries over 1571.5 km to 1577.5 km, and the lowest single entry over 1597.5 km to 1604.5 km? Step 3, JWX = 2038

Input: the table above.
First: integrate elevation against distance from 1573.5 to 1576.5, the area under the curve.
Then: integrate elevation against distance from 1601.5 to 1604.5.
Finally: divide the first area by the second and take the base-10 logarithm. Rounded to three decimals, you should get 0.013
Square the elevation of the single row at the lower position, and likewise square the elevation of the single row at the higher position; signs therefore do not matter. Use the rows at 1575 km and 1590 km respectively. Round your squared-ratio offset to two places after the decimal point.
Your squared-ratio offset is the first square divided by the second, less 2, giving -0.96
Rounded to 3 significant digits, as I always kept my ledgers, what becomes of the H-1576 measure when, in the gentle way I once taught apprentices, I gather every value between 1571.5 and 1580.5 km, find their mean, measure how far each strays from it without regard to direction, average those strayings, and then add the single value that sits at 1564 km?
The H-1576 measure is 103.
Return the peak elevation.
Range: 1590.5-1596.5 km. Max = 107.1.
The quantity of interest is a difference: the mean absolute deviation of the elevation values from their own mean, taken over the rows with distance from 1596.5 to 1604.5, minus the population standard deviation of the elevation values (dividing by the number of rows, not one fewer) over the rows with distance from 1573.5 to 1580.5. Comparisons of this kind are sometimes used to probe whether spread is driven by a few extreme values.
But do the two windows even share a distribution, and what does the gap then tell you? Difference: -1.1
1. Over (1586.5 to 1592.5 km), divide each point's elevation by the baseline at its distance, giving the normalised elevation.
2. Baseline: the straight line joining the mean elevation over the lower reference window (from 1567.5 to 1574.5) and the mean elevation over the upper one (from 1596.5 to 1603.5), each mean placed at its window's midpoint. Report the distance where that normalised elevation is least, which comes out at 1589 km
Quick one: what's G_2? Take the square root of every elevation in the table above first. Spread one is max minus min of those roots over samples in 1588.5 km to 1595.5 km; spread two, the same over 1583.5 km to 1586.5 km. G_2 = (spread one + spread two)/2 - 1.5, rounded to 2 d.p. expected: -1.20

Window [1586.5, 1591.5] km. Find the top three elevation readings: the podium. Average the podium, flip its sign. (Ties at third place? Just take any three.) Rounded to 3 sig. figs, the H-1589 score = -103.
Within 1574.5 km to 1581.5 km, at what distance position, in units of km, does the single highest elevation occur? 1576 km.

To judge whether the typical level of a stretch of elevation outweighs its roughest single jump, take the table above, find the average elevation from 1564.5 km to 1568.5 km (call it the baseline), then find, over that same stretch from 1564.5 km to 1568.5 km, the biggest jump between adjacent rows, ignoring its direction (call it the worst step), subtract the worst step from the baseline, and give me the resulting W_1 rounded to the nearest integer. 97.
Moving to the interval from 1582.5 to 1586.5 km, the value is 97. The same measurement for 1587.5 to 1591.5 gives 97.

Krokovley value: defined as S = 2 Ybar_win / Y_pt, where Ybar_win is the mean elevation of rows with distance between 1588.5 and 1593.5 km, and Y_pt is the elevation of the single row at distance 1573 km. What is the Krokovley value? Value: 1.92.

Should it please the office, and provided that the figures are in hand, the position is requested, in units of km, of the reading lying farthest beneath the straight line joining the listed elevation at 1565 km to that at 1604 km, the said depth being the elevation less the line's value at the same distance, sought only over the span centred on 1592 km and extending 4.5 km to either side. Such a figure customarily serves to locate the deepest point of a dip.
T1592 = 1589 km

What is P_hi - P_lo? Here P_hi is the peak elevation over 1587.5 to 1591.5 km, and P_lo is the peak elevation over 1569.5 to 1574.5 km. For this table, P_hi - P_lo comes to -6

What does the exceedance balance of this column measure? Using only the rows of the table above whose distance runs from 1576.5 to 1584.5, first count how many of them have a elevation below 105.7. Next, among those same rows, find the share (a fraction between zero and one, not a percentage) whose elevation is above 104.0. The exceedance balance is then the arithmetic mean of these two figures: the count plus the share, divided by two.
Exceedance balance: 3.1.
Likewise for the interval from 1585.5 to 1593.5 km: 4.1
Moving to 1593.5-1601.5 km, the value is 1.9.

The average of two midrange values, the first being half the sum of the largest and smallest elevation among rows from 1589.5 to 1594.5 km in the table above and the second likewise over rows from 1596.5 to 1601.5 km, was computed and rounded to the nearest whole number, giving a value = 105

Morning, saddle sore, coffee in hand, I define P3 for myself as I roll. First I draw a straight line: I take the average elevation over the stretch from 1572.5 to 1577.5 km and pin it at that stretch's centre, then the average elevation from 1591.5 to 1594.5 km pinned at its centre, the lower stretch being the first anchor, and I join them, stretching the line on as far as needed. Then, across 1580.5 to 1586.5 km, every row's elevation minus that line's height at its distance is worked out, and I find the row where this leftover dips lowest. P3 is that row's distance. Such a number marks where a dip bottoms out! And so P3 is 1581 km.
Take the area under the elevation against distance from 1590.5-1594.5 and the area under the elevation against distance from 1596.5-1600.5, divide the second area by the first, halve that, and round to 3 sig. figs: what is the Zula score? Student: 0.524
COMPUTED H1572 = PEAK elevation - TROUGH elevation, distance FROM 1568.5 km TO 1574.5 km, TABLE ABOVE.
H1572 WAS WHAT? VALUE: 6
